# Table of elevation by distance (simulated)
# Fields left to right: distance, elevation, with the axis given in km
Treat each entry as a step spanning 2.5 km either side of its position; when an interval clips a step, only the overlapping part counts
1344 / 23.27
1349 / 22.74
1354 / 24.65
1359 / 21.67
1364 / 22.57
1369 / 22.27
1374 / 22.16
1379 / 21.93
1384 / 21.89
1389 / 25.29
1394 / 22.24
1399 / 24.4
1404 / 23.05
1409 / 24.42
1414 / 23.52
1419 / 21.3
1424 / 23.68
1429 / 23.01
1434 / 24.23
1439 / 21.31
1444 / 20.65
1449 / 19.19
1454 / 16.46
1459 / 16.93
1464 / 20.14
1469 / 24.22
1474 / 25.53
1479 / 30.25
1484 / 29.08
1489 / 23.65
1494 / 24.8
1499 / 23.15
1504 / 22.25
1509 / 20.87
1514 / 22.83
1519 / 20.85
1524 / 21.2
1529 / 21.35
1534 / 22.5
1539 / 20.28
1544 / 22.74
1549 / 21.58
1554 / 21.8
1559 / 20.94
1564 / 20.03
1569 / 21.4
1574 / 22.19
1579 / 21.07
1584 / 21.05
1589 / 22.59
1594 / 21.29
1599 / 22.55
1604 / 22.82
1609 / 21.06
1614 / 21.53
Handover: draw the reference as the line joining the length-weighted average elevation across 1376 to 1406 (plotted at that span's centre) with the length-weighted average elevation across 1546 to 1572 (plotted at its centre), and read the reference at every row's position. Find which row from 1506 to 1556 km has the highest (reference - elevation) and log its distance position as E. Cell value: 1539 km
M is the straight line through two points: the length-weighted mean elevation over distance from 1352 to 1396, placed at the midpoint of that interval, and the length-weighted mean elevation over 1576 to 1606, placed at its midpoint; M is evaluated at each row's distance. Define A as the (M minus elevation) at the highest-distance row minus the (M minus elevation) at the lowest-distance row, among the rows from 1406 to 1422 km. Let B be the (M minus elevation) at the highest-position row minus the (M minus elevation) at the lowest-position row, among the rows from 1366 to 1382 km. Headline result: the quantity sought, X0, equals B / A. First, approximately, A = 3.1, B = 0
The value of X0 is 0.1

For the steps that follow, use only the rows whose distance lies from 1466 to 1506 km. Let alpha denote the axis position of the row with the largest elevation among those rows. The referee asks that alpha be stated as 1479 km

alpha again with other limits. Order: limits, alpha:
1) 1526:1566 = 1544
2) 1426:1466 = 1434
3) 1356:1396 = 1389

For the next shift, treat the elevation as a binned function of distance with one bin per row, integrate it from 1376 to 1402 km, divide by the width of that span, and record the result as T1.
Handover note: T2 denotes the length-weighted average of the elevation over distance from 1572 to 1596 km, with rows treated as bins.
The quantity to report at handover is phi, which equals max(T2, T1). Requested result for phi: 23.1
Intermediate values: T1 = 23.1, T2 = 21.6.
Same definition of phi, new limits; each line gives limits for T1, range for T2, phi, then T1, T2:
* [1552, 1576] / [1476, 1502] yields 26.1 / 21.2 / 26.1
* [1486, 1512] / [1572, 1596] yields 23.1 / 23.1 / 21.6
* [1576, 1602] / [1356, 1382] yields 22.2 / 21.7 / 22.2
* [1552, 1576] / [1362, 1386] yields 22.2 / 21.2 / 22.2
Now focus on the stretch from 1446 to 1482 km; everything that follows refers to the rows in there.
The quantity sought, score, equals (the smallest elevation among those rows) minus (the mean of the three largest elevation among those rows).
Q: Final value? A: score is -10.2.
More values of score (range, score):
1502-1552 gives -2.4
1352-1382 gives -1.5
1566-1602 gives -1.4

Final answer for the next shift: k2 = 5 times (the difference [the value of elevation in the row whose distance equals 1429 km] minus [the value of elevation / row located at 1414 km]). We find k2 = -3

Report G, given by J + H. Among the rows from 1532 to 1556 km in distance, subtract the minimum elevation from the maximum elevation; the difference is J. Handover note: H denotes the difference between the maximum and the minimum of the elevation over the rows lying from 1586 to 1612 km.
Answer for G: 4.2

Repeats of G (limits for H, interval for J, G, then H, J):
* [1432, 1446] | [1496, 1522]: 5.9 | 3.6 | 2.3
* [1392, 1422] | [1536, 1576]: 5.8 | 3.1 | 2.7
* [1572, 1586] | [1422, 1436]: 2.4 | 1.1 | 1.2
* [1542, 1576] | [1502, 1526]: 4.7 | 2.7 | 2.0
